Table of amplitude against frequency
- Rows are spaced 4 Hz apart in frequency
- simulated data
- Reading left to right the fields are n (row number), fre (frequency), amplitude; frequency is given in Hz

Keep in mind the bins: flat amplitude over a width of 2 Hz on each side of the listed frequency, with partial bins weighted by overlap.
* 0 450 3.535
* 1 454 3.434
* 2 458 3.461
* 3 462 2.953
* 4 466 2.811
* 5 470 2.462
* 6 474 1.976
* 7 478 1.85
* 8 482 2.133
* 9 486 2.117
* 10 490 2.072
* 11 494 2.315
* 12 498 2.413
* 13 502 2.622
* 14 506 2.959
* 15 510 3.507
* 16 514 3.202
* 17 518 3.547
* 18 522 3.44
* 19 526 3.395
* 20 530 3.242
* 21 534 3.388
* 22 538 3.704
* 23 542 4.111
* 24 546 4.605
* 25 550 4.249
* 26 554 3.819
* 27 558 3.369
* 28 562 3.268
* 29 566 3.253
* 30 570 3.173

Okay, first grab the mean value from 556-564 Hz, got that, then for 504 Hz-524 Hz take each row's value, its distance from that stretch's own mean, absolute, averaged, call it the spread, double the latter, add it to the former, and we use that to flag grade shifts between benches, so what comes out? 3.7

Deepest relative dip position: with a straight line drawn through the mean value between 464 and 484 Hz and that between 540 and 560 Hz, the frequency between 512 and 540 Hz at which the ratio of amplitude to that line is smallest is 530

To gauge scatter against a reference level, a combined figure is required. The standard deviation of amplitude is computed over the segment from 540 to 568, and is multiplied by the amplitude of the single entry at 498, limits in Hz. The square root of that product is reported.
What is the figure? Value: 1.1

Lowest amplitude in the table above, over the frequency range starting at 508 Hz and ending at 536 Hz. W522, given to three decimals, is 3.202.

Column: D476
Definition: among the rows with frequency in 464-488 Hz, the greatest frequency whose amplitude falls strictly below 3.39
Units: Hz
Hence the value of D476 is 486 Hz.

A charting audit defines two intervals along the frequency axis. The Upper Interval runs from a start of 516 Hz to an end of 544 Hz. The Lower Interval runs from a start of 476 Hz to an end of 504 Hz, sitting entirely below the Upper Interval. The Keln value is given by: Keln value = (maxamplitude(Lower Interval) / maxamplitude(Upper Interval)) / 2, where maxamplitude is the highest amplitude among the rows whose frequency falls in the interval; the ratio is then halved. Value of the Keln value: 0.32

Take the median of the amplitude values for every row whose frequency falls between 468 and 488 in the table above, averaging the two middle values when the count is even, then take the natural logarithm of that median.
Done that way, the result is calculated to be 0.75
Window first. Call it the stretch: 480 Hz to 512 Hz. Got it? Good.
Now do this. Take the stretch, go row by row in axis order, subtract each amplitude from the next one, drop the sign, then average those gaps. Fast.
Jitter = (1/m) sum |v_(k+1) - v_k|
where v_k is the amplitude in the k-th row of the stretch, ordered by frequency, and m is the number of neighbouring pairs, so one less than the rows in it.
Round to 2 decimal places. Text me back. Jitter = 0.21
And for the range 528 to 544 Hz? 0.29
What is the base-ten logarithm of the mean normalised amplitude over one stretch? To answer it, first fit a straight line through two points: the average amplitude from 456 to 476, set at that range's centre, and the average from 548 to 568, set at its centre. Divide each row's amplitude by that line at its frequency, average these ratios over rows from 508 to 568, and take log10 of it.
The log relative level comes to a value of 0.0255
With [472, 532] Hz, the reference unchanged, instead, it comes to -0.0561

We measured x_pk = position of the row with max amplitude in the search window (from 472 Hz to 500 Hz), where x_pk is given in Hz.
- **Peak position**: 498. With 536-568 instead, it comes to 546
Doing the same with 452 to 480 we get 458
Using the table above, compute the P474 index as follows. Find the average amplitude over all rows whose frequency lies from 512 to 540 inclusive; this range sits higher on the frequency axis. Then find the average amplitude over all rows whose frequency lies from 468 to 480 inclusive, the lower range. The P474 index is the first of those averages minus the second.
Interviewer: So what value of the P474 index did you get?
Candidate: 1.32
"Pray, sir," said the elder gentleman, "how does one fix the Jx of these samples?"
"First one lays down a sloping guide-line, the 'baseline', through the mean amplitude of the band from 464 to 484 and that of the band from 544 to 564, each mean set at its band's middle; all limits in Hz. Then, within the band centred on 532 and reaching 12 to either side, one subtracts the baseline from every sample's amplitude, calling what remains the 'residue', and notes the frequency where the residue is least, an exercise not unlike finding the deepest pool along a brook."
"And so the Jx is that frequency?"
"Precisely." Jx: 530 Hz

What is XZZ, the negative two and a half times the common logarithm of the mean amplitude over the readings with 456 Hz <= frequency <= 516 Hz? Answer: -1.03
